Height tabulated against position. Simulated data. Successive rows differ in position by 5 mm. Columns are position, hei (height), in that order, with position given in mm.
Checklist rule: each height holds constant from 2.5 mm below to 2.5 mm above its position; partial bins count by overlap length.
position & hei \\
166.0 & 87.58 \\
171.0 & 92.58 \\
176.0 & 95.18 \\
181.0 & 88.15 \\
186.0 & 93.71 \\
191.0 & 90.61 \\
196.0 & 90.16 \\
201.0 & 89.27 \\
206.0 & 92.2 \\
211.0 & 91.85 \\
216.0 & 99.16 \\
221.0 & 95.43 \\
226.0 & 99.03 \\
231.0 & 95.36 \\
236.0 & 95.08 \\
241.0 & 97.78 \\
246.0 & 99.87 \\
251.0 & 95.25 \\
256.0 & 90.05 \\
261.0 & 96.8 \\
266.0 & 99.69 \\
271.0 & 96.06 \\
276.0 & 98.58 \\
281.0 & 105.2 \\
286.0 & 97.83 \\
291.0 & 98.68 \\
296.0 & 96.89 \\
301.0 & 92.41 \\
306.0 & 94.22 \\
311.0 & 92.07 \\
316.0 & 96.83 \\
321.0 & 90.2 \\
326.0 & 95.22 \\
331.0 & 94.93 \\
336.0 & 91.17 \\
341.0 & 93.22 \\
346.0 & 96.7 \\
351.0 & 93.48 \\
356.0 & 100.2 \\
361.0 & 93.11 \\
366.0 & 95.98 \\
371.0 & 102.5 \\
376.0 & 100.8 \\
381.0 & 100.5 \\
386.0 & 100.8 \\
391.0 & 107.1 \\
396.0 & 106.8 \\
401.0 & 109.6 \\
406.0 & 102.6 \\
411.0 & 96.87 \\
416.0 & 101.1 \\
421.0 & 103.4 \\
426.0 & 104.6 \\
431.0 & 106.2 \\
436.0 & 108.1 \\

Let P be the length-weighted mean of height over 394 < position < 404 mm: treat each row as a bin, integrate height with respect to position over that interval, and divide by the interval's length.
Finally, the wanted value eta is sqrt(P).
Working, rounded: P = 108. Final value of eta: 10.39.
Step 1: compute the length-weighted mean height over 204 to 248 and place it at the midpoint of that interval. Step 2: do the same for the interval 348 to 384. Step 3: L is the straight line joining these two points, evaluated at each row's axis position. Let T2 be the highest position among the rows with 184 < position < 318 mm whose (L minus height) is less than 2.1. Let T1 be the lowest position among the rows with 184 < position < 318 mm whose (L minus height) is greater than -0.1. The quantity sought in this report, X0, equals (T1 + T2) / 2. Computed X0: 251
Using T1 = 186.0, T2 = 316.0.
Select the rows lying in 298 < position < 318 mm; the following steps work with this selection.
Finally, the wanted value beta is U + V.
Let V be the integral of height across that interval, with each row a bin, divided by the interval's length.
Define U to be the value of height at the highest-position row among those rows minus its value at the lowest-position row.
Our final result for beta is 98.3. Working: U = 4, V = 94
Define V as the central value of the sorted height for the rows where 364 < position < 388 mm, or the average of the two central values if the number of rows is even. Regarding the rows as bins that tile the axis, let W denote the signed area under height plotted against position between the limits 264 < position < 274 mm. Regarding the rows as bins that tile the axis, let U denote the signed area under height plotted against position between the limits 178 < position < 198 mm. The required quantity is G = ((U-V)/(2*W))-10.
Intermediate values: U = 1816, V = 100.8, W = 978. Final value -9.12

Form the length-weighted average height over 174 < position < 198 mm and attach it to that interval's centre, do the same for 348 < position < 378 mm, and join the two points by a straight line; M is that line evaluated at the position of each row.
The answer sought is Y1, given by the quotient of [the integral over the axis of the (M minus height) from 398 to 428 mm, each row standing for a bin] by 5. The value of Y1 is -22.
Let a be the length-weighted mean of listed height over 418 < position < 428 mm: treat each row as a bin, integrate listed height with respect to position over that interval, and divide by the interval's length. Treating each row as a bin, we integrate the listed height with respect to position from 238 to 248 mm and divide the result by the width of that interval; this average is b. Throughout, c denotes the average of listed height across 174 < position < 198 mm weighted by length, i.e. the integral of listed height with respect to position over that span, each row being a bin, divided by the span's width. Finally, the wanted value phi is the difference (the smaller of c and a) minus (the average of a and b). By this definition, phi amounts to -10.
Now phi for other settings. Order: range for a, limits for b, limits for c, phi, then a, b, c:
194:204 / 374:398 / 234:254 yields -7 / 90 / 103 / 97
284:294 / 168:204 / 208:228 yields 1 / 98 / 91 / 96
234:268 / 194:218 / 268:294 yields 2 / 96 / 92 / 99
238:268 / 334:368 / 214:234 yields 1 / 96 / 95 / 97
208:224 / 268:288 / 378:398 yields -2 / 95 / 99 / 104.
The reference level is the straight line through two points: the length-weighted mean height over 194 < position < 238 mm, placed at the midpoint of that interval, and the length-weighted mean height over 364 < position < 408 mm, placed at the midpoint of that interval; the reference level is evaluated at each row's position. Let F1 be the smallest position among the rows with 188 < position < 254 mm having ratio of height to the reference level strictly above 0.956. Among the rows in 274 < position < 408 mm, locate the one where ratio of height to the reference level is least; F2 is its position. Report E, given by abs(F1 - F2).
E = 130 mm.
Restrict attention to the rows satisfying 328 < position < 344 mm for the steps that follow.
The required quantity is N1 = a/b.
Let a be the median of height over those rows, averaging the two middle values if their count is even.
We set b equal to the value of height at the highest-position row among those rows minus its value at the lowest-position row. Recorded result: -55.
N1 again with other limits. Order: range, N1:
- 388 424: -28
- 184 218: 17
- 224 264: -43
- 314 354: -28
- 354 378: 167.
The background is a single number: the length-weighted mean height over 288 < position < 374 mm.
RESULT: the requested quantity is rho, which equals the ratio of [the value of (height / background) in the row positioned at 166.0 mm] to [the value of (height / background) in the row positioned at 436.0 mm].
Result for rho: 0.81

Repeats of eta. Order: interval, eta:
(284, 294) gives 9.91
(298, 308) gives 9.67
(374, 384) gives 10.03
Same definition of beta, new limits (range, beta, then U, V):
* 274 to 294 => 100.1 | 0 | 100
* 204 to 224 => 98.1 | 3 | 95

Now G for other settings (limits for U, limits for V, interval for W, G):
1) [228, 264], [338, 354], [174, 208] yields -9.46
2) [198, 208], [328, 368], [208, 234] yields -9.84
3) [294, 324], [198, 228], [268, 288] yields -9.32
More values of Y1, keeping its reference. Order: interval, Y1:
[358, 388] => -6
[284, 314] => 0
